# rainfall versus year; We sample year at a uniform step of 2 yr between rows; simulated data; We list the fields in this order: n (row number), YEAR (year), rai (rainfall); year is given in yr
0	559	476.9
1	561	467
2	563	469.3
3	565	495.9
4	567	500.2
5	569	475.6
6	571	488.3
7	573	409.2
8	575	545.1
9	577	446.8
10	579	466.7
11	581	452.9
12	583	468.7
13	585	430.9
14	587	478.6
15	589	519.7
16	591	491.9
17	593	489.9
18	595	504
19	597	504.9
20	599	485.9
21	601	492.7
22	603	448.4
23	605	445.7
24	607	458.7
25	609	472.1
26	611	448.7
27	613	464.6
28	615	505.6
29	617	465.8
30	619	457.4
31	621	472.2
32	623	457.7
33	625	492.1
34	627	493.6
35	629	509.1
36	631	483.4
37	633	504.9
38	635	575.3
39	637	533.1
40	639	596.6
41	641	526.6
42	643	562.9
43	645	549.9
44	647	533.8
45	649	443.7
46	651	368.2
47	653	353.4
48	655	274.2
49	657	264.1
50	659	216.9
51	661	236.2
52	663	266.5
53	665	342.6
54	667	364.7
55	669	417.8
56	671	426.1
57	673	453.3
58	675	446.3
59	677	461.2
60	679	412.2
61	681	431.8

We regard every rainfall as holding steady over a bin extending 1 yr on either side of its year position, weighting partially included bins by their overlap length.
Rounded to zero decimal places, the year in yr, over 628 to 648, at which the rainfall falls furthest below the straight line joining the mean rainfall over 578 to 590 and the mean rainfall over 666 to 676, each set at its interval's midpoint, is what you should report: 631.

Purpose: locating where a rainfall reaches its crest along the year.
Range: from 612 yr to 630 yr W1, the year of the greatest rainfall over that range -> 629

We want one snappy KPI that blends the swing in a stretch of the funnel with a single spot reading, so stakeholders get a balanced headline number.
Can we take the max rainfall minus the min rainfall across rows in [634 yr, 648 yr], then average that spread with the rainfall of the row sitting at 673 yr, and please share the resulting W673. 262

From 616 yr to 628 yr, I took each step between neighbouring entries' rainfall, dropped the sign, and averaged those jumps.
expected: 15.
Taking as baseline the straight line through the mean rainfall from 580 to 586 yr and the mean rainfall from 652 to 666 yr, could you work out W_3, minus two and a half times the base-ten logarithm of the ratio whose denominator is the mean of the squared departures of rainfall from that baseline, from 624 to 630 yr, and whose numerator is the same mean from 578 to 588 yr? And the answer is 4.4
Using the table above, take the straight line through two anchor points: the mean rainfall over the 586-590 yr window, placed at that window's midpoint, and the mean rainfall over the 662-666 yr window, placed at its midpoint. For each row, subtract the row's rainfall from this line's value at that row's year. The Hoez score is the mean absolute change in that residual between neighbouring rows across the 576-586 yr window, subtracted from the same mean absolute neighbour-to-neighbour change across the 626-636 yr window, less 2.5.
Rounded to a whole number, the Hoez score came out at 12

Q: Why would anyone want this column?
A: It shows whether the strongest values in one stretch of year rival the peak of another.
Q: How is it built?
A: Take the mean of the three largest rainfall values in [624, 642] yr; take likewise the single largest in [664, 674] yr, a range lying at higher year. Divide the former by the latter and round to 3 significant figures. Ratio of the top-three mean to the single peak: 1.25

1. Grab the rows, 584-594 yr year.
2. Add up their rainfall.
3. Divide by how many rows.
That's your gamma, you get 482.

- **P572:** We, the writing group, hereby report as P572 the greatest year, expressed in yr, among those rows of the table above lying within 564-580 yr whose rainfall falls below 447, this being 577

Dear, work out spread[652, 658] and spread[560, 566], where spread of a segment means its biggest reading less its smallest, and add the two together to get 118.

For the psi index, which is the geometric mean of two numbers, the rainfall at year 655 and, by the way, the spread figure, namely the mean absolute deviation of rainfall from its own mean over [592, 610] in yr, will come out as 73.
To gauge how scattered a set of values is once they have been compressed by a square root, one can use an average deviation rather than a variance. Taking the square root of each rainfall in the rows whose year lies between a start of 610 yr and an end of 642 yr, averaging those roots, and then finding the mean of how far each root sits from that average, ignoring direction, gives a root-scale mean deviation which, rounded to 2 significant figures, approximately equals 0.71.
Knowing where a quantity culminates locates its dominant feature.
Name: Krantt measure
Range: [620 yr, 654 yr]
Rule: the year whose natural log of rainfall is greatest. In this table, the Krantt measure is 639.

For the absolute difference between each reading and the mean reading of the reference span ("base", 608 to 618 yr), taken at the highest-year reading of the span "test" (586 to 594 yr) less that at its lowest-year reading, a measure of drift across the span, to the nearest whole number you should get 11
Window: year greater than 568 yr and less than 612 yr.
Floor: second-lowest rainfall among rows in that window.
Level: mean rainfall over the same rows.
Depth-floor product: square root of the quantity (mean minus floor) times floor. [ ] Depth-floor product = 136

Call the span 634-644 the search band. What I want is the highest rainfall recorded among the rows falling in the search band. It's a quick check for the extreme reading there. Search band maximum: 596.6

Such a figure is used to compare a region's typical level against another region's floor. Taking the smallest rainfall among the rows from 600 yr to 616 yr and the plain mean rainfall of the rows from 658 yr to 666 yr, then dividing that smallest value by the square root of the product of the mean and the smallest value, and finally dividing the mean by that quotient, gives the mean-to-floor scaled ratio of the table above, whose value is 205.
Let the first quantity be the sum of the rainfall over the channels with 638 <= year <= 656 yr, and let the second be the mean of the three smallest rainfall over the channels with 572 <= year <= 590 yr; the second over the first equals 0.102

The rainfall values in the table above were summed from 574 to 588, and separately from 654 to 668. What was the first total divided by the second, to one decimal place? 1.7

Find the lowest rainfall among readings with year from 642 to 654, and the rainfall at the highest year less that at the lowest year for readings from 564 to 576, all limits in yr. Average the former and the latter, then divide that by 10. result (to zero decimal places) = 20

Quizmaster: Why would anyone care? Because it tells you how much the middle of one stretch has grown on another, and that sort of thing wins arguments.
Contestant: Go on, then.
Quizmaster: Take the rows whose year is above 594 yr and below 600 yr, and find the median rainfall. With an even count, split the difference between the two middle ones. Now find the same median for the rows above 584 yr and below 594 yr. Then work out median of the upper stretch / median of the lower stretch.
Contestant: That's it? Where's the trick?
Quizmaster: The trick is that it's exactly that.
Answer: 1.03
